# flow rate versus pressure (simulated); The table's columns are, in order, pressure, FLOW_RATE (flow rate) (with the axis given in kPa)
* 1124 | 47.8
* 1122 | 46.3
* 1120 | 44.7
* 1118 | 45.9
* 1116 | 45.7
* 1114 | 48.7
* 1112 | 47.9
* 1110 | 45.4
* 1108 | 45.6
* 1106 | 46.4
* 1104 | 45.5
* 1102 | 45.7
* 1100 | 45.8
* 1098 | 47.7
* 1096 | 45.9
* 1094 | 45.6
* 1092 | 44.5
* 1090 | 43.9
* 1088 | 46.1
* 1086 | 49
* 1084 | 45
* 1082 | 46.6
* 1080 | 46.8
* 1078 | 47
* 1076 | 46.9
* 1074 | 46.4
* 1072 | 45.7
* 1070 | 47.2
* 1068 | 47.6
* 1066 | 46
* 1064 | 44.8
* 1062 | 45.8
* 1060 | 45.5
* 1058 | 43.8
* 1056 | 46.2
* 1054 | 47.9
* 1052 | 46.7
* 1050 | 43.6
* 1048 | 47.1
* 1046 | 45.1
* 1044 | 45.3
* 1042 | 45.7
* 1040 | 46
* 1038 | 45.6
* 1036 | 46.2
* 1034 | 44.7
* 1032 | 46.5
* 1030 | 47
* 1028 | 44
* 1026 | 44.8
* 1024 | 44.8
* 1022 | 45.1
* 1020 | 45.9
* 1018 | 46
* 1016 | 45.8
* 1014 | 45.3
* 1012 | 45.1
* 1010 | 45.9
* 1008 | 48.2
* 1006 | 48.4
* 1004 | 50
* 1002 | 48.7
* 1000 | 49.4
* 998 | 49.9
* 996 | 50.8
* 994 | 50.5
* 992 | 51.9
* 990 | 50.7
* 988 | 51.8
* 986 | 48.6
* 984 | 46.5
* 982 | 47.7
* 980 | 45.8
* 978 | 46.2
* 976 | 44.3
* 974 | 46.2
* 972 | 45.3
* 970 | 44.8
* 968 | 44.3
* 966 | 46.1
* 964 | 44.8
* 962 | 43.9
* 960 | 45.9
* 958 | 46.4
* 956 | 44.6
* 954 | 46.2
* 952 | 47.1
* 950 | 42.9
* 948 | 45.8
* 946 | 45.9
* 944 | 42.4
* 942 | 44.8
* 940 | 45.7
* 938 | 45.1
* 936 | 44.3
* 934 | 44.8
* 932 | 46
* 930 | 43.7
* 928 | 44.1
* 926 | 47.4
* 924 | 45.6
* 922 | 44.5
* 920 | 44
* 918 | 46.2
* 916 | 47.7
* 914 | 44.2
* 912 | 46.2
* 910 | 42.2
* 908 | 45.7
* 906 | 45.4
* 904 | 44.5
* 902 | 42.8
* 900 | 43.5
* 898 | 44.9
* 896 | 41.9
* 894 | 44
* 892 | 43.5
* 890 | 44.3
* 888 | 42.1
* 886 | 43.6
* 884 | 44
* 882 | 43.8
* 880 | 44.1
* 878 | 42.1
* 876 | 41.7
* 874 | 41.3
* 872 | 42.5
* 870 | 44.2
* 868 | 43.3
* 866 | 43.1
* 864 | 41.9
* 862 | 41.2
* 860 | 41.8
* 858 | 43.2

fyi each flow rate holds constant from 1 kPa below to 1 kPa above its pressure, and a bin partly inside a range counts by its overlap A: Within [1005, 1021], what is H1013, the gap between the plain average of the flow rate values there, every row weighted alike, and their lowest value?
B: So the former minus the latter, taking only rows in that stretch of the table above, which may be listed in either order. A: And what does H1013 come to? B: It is 1.2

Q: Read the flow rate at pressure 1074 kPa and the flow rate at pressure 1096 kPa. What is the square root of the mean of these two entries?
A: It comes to 6.79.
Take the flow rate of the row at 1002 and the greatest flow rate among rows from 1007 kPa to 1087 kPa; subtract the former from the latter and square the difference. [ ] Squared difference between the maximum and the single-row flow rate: 0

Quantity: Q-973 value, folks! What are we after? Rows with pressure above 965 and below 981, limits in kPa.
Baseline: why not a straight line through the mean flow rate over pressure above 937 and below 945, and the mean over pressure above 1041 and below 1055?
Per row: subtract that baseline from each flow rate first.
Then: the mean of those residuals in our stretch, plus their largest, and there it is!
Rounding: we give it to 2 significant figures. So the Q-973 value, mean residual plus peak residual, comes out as 1.7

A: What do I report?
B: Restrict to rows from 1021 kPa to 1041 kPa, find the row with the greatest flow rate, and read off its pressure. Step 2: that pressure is 1030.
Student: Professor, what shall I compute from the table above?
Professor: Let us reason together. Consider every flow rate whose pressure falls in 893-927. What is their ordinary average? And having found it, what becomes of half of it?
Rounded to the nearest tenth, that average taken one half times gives 22.4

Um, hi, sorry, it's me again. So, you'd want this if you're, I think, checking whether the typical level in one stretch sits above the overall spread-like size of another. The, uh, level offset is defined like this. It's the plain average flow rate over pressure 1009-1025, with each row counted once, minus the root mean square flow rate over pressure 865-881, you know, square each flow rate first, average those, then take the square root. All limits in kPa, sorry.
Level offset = 2.7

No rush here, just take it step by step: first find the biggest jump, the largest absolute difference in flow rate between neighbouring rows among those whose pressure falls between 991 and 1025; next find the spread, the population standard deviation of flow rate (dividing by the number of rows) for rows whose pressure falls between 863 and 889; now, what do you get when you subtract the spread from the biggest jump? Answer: 1.3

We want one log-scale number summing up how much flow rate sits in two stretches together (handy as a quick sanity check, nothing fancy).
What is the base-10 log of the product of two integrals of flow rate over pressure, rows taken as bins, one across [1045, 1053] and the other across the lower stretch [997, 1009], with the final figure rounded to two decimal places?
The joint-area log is 5.33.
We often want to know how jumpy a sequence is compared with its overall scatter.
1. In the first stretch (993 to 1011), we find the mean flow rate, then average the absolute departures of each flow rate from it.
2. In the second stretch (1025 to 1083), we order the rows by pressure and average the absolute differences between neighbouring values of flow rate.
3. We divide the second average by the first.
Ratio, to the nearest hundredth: 1.02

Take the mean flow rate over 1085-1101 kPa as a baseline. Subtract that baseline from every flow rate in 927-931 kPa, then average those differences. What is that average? -2.2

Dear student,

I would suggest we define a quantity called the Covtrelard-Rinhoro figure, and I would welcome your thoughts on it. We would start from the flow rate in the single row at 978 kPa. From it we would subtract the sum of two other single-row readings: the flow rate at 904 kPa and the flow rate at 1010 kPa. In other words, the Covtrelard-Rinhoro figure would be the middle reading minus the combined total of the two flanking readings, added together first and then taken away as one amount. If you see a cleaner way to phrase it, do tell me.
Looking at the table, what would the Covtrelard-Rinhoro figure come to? -44.2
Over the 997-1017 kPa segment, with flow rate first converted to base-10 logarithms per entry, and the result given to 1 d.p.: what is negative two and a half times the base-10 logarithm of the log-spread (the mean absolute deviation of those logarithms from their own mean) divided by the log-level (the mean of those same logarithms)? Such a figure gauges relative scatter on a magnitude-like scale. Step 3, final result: 5.1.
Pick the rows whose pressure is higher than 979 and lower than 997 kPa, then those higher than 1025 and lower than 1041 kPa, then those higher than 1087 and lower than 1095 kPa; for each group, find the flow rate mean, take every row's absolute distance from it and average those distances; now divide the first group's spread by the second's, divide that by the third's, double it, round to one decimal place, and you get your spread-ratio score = 5.8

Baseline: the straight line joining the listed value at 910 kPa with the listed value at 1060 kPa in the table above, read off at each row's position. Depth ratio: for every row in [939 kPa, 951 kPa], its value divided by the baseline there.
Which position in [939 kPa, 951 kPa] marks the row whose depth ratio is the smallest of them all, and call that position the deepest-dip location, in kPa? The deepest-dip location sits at 944 kPa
